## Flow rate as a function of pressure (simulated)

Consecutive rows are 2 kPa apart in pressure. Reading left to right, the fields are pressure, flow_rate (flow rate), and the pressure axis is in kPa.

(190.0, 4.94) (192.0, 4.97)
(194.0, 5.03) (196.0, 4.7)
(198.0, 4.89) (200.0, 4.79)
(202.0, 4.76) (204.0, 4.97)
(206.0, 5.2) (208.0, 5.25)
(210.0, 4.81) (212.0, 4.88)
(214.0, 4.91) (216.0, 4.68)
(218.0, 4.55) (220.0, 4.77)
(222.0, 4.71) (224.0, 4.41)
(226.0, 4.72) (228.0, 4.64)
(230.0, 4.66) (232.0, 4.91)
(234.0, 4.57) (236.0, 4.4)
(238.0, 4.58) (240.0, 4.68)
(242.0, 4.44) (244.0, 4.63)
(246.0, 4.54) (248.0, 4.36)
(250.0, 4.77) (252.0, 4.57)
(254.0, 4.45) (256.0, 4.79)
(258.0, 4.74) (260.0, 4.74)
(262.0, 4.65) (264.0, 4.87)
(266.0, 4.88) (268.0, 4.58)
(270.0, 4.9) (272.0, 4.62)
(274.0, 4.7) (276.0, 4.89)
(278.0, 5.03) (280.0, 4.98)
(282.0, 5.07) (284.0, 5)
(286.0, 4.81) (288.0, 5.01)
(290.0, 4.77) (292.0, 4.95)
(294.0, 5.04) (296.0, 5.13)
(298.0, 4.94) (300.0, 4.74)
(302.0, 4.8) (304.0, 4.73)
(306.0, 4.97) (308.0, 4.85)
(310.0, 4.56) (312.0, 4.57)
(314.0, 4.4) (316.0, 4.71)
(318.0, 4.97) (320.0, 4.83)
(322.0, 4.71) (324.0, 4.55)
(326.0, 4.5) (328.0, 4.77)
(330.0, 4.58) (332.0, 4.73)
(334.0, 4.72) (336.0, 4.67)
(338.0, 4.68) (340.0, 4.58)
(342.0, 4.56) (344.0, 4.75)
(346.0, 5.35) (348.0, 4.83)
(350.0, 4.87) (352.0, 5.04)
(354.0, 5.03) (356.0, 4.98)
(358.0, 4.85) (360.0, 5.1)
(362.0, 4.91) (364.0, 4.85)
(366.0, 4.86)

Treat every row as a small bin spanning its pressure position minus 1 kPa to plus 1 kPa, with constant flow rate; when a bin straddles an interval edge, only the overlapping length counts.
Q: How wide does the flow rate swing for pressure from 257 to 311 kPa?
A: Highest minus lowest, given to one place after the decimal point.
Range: 0.6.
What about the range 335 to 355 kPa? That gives 0.8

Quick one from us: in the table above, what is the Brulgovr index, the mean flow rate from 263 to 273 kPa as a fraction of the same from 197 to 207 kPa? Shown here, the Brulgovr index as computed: 0.97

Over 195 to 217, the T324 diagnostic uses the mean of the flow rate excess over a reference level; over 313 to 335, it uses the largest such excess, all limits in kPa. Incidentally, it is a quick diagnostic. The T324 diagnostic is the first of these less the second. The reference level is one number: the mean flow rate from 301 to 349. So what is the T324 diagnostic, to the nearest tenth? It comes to -0.1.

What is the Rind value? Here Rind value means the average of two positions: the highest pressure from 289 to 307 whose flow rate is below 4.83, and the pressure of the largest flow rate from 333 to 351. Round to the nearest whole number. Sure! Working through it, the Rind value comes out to 325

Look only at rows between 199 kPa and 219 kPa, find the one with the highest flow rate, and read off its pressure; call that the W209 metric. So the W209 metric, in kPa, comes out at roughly 208.0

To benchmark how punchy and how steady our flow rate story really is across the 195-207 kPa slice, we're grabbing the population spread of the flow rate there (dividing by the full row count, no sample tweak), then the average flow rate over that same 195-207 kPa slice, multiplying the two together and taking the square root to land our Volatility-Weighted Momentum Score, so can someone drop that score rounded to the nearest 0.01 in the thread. 0.90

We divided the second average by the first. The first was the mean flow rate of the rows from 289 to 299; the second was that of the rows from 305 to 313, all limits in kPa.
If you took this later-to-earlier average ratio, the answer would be 0.95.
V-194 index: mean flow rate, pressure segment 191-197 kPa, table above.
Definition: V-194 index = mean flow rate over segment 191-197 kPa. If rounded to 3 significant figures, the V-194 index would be 4.90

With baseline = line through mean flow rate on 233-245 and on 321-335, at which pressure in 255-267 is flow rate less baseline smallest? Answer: 262.0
